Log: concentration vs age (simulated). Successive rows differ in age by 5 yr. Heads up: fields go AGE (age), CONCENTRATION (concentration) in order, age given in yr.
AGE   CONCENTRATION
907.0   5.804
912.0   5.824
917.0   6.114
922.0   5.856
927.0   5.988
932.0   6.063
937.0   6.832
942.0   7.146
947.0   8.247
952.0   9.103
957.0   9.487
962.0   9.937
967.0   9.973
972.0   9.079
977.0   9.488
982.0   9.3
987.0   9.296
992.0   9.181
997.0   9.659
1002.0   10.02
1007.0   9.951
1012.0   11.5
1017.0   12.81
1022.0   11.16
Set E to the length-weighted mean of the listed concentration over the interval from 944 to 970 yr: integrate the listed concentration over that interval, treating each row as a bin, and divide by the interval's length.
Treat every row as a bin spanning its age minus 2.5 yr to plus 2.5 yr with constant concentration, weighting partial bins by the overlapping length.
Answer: 9.3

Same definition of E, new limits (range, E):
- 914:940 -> 6.2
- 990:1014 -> 10.1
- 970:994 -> 9.3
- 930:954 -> 7.5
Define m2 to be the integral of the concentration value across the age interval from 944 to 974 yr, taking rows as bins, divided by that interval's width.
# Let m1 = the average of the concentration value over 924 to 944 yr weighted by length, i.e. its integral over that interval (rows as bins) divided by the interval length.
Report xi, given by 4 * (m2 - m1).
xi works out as 11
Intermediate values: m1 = 6.5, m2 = 9.3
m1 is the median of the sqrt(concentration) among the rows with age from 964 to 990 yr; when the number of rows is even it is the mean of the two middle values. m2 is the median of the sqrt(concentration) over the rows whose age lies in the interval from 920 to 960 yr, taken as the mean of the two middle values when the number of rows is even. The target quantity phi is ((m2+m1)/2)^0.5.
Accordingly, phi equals 1.69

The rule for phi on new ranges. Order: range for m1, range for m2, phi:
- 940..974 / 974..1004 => 1.74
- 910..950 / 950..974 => 1.67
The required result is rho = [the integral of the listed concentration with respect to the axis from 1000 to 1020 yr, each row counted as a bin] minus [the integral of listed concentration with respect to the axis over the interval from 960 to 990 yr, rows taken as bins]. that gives -63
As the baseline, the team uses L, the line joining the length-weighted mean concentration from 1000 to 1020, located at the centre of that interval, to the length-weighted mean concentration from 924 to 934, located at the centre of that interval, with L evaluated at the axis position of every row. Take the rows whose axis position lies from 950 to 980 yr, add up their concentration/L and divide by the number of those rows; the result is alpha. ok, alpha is 1.16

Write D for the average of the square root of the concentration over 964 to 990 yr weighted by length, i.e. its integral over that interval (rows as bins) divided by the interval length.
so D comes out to 3.07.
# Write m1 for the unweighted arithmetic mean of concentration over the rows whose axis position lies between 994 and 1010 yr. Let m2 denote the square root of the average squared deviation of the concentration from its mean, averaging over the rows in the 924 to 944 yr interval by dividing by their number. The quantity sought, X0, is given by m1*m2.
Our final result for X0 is 4.9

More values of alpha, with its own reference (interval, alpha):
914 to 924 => 1.11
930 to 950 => 1.06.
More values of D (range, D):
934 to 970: 2.93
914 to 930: 2.45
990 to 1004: 3.10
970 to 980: 3.05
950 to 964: 3.08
